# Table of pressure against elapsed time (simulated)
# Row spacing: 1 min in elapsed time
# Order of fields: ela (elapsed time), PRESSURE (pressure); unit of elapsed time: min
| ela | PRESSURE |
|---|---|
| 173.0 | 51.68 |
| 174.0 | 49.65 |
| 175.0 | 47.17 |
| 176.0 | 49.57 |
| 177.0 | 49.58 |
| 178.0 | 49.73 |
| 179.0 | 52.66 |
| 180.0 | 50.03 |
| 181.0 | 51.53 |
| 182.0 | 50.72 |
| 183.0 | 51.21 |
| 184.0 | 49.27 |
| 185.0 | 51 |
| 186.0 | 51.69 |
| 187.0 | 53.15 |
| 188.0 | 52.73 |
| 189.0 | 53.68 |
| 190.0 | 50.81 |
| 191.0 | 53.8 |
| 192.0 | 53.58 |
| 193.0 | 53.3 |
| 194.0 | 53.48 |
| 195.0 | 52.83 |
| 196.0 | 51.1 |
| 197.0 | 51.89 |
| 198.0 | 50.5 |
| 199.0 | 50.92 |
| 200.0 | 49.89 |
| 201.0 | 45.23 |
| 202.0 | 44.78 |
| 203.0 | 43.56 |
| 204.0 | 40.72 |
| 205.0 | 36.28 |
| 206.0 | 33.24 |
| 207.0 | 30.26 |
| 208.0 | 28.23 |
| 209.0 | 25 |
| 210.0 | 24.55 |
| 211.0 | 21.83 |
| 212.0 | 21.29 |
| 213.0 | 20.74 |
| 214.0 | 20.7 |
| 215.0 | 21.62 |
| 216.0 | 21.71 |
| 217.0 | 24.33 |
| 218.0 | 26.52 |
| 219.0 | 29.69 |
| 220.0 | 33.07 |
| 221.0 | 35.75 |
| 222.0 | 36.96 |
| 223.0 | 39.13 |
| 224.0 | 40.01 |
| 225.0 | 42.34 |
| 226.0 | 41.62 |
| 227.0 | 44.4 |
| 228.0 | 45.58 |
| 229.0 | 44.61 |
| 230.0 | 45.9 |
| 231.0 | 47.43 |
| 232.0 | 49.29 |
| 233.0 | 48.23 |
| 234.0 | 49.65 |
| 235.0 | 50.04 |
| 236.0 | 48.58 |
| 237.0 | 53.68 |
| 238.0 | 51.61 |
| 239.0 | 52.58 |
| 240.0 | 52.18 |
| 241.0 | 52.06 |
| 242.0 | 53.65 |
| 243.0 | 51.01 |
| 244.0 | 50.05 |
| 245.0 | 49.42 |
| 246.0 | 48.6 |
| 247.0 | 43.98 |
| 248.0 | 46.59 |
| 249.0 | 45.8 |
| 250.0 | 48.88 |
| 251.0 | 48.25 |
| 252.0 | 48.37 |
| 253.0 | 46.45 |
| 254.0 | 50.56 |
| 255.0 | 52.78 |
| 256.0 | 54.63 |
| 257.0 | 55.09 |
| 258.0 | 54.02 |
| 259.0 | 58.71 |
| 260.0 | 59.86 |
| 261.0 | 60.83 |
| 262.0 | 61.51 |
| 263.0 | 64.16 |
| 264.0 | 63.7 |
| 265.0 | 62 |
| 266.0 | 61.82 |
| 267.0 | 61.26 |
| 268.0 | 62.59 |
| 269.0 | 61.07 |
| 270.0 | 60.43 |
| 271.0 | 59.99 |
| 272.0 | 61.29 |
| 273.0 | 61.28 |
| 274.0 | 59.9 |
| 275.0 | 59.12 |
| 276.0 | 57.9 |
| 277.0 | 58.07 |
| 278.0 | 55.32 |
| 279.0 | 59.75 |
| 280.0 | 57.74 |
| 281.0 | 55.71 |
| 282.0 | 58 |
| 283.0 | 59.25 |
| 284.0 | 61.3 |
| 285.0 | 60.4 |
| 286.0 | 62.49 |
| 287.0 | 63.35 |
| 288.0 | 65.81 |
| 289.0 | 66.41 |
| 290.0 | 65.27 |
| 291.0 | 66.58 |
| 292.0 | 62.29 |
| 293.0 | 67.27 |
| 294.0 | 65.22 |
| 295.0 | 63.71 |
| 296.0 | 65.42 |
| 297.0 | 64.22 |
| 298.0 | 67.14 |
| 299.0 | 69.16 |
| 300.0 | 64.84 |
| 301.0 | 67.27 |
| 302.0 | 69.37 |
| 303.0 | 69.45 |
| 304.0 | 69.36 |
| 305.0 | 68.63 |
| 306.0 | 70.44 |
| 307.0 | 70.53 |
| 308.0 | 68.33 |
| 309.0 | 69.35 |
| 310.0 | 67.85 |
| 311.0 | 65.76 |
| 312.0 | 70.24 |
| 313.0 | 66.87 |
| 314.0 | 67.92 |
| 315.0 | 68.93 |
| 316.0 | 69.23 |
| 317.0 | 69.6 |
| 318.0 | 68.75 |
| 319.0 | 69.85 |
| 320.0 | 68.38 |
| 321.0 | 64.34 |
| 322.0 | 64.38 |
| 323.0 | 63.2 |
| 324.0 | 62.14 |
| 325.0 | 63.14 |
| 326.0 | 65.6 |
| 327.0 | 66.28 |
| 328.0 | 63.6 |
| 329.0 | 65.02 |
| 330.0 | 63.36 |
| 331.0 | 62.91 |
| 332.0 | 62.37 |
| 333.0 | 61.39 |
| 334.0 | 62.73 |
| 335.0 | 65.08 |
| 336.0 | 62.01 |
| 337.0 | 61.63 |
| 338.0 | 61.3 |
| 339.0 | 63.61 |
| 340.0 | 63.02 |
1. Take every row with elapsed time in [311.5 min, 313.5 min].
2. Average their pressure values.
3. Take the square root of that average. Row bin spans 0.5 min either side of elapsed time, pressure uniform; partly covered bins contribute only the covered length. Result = 8.28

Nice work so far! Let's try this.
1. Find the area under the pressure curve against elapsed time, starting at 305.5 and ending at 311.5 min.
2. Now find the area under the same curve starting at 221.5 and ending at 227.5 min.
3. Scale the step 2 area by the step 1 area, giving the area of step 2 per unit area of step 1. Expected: 0.59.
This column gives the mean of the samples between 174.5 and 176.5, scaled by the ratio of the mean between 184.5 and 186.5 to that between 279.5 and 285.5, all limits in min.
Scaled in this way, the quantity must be 42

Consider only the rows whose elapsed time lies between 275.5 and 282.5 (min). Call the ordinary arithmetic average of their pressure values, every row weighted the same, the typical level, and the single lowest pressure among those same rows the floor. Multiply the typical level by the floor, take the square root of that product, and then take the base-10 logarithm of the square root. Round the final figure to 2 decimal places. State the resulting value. 1.75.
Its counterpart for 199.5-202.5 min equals 1.66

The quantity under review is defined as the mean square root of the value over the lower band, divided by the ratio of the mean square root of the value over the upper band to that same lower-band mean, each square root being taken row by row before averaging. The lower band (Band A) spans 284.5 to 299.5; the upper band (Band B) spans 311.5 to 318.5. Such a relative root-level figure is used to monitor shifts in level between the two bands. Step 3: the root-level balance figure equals 7.8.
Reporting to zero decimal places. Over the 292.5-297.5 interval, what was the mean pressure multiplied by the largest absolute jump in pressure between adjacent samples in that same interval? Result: 134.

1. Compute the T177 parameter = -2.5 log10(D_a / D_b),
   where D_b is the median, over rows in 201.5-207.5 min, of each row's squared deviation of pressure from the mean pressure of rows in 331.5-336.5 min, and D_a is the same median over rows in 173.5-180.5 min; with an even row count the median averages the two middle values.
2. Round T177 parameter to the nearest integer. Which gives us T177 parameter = 1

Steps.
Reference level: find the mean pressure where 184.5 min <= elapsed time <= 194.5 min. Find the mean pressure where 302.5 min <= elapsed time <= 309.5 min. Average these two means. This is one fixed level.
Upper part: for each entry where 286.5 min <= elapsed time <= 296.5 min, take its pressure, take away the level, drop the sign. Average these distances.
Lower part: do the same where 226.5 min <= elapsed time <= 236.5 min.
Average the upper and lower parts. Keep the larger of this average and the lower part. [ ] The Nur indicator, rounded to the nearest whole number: 14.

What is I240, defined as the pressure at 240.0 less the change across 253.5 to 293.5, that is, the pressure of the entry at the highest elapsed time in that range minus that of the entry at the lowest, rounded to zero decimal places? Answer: 35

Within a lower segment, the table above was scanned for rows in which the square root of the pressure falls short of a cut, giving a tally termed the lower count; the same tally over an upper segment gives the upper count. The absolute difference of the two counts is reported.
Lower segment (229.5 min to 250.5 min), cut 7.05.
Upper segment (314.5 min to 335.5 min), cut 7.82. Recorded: 12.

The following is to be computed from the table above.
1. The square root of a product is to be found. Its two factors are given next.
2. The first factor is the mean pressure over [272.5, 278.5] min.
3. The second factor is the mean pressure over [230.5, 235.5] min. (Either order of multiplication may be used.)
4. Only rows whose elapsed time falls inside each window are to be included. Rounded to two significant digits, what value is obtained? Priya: 54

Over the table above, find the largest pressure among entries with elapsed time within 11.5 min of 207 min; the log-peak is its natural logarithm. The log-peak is 3.95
